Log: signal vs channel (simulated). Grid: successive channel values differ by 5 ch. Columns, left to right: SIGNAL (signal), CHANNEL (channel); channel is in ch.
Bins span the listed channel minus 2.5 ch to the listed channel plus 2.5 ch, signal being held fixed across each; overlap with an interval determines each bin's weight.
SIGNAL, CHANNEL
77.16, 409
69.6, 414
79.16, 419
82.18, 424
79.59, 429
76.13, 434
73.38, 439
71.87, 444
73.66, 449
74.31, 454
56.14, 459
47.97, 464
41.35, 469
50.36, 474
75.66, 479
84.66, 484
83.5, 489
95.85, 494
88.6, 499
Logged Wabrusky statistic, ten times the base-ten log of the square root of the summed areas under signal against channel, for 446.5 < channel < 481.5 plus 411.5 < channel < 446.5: 18.4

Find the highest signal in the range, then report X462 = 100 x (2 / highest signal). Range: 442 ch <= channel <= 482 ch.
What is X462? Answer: 2.6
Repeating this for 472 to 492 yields 2.4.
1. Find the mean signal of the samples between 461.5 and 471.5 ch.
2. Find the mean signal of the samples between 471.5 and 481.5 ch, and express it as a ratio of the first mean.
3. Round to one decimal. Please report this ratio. 1.4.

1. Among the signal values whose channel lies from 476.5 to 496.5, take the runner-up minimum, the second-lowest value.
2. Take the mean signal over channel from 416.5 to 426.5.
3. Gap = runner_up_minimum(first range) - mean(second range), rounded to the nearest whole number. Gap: 3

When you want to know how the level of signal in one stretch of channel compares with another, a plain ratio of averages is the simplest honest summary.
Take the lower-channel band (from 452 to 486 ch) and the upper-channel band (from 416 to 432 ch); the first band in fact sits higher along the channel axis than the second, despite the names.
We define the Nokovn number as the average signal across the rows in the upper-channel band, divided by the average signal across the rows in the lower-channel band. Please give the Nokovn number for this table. 1.31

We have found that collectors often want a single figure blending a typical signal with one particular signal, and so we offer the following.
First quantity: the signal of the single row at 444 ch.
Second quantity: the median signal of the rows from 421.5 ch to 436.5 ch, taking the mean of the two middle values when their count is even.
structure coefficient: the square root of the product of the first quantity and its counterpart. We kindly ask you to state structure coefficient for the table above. 76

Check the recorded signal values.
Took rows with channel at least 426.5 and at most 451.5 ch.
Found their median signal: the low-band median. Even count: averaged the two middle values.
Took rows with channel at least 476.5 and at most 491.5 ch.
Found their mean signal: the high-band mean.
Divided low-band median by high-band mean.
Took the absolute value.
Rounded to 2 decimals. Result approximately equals 0.91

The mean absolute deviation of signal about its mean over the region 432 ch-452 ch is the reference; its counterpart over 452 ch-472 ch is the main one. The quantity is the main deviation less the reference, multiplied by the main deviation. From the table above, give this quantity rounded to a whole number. 94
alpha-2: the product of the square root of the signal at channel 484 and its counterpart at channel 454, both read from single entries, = 79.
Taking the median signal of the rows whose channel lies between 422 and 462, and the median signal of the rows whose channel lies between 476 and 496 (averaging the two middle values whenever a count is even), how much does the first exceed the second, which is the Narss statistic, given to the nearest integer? -10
